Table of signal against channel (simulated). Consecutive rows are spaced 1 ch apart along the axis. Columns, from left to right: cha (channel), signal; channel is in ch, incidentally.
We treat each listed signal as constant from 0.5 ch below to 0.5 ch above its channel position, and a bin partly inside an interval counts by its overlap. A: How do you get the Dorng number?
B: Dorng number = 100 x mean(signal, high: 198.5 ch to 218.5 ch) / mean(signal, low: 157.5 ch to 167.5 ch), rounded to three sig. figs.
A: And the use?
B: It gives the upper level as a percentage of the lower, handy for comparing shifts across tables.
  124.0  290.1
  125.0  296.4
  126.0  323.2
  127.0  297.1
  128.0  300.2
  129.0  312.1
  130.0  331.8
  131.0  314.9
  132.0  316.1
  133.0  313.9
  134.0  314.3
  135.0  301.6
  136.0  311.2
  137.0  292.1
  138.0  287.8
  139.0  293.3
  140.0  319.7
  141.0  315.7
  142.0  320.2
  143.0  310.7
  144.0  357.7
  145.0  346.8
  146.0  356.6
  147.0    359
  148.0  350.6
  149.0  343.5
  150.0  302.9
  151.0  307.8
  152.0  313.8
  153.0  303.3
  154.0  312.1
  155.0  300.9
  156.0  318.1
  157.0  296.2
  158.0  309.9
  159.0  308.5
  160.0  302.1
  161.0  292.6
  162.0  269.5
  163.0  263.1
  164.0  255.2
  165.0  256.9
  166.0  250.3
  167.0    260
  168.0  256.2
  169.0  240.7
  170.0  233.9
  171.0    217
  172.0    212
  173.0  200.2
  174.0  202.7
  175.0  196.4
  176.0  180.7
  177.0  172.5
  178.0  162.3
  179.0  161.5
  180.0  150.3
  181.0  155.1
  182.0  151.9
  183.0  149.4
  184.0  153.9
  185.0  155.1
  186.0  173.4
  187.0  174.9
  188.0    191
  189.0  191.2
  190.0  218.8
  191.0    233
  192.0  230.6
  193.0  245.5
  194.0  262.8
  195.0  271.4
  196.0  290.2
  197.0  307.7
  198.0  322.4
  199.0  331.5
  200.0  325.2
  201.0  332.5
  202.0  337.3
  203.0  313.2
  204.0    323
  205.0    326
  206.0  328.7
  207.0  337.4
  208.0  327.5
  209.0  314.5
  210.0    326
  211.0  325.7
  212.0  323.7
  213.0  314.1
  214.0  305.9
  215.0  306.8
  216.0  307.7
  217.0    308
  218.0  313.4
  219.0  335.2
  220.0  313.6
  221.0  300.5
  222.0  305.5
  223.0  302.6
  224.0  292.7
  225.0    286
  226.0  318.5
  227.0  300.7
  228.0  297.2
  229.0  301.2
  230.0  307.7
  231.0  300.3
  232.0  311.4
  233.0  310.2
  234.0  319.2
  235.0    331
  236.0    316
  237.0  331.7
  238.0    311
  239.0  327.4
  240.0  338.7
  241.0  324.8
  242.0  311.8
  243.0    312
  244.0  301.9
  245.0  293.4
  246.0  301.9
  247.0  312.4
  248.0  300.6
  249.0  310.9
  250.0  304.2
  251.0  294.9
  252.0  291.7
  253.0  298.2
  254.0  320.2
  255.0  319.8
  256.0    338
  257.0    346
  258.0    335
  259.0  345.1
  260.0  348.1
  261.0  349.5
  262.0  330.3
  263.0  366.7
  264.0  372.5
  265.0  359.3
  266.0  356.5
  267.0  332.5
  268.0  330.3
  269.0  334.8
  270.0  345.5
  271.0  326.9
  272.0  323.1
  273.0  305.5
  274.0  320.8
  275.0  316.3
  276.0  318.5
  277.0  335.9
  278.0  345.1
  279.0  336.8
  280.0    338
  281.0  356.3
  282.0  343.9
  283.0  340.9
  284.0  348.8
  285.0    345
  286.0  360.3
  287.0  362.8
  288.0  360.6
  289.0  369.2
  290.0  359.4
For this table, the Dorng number 116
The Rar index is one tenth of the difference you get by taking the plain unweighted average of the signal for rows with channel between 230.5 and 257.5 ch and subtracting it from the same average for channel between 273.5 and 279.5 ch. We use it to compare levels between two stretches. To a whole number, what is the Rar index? 1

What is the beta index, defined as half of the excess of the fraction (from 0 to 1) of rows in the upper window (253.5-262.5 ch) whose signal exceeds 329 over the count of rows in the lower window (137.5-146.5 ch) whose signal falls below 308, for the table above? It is -0.6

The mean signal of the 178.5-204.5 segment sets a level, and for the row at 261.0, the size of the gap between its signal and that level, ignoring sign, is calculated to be 113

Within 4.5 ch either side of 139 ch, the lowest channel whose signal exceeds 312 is 140.0 ch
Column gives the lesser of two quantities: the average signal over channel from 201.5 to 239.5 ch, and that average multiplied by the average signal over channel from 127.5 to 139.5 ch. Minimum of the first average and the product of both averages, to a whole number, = 315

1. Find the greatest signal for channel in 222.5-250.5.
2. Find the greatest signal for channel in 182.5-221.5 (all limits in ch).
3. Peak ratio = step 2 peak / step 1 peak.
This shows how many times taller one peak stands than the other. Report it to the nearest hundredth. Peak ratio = 1.00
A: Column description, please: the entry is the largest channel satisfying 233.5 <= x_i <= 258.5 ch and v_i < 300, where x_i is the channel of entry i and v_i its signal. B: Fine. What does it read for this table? 253.0 ch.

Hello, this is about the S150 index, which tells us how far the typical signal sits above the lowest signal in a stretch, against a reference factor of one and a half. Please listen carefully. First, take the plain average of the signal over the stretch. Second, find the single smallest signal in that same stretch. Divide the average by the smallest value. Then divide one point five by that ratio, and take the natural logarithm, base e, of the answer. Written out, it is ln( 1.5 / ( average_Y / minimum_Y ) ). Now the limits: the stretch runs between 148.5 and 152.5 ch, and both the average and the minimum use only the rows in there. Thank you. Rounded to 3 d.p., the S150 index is 0.360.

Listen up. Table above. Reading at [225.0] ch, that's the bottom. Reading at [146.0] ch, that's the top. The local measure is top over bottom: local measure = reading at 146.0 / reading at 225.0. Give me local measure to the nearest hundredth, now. 1.25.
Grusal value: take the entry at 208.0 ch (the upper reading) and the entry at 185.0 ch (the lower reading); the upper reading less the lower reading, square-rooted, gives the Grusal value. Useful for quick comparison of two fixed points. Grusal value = 13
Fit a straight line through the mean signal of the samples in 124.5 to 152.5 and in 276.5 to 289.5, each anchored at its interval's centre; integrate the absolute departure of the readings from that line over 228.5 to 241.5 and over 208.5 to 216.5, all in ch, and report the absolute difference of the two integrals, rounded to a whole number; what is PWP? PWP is 128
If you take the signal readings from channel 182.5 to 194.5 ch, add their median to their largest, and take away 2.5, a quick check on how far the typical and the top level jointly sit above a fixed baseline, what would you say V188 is 451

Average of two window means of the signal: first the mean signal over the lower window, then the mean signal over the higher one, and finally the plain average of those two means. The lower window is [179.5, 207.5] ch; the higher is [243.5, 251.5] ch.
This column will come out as 276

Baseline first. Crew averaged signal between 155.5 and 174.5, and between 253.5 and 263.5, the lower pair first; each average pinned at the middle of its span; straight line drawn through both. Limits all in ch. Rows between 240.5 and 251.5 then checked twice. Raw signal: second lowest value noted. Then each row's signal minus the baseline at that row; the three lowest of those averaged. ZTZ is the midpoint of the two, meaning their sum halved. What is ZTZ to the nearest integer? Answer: 130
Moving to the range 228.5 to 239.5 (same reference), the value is 144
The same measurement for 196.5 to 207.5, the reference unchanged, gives 168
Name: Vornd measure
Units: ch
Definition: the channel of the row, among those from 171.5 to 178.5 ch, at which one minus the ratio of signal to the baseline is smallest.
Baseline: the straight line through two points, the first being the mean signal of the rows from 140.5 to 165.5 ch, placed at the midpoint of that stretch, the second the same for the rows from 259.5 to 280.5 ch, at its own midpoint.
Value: 172.0 ch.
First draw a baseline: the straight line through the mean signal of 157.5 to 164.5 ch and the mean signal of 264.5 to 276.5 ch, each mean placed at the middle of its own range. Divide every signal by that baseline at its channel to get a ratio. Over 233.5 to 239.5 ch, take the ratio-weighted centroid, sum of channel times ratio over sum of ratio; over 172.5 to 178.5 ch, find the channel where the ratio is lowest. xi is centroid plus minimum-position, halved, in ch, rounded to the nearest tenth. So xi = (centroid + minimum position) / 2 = 207.2 ch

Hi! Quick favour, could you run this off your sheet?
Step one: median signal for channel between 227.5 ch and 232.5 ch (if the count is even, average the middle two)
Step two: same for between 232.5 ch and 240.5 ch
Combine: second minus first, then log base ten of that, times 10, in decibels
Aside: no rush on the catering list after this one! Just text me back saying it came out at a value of 13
